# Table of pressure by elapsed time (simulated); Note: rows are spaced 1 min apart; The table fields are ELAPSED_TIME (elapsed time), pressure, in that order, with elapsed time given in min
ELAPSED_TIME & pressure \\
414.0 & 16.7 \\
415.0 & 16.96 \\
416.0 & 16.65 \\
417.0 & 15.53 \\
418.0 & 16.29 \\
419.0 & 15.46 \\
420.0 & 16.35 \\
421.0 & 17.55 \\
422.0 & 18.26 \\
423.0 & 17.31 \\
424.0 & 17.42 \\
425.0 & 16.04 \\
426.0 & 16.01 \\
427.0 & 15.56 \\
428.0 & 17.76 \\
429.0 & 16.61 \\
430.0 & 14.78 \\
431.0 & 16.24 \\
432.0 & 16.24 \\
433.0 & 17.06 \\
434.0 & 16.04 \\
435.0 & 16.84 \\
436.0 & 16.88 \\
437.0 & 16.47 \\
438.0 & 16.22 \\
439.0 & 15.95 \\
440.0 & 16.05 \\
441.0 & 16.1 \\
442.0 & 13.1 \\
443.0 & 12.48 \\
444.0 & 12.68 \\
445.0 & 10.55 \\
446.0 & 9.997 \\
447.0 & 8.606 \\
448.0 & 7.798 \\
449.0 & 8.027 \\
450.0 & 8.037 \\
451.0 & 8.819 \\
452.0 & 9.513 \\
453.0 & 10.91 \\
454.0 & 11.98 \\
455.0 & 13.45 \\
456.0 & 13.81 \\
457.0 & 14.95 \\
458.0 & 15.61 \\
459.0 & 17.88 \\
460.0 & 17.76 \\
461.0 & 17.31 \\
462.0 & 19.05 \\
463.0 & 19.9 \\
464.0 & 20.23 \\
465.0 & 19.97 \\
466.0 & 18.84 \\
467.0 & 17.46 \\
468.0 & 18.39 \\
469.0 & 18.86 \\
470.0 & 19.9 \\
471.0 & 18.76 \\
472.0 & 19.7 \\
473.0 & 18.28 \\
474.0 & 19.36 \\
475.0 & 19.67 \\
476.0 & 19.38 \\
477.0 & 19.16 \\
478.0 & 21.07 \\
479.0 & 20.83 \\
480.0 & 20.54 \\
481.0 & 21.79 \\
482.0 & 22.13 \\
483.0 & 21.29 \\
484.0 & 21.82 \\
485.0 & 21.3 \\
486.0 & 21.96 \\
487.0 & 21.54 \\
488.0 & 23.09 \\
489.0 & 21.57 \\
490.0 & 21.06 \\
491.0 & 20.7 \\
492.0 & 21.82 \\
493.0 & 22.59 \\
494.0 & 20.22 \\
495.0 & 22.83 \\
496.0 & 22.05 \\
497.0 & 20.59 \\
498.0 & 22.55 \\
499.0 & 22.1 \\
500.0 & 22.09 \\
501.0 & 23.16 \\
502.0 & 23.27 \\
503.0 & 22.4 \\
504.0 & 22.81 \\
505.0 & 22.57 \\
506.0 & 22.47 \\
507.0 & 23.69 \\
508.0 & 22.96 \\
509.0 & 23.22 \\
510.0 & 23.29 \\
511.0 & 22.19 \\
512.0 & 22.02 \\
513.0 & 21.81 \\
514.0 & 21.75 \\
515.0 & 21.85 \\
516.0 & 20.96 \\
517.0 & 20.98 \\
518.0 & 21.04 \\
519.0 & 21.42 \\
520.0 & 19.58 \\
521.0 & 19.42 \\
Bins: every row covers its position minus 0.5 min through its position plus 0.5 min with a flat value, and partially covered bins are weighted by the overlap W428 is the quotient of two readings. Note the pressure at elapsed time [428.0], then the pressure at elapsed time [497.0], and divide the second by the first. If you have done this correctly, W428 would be 1.16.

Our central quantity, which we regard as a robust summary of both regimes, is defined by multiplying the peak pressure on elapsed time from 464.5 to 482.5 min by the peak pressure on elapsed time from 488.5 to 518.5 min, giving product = 524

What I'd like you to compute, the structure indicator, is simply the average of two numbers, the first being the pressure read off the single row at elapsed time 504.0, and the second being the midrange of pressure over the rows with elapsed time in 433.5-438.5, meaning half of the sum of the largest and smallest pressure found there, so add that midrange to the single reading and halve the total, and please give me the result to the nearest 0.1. 19.6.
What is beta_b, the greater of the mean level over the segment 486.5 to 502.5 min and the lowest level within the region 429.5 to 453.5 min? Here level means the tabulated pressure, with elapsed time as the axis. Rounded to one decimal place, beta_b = 22.0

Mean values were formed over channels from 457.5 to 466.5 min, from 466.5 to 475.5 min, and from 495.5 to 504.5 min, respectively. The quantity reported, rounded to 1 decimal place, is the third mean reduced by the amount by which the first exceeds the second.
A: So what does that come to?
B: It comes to 22.8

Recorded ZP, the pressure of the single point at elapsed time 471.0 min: 18.76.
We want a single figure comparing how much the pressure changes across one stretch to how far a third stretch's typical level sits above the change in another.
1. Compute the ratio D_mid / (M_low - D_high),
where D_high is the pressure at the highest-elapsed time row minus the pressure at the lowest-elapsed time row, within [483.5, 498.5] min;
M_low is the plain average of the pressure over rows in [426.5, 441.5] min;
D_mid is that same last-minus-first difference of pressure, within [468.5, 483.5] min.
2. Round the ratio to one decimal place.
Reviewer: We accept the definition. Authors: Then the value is 0.2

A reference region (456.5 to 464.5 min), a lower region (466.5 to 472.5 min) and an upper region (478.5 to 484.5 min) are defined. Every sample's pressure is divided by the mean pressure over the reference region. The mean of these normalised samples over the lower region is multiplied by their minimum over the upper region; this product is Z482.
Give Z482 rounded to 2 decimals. 1.22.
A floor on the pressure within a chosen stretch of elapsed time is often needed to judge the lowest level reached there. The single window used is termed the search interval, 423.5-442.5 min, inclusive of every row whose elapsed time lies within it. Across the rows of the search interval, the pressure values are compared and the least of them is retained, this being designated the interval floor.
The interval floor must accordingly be 13.1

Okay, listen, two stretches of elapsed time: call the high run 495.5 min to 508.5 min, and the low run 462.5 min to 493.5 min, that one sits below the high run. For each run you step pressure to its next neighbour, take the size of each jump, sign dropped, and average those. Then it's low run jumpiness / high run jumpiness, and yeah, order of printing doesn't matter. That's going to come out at 1.1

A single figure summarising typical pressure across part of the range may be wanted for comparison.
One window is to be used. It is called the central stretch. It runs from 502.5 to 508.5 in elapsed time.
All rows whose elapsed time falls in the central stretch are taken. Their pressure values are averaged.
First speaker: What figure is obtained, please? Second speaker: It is 23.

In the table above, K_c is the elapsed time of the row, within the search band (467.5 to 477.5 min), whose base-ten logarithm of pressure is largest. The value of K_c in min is 470.0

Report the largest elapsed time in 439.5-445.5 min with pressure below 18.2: 445.0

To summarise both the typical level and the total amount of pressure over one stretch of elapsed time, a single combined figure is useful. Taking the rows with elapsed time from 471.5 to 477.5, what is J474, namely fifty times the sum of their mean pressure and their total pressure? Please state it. 6740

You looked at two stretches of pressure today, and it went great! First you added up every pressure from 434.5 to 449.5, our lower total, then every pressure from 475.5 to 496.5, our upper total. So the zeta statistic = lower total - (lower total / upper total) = 197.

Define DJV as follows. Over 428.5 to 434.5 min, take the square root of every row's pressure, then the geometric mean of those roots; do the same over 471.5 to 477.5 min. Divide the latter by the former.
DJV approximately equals 1.09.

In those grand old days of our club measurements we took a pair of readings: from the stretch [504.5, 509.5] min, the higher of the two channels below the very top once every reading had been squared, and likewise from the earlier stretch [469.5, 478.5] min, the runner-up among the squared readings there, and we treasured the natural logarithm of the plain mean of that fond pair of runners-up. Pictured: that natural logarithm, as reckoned 6.15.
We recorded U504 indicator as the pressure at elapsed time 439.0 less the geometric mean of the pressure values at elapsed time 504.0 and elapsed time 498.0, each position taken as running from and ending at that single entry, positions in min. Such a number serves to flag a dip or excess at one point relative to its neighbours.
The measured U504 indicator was -7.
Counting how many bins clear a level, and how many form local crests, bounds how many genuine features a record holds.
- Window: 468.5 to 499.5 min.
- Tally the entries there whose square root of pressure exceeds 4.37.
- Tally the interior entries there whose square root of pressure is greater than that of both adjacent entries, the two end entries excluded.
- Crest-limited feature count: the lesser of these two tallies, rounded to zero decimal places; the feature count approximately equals 11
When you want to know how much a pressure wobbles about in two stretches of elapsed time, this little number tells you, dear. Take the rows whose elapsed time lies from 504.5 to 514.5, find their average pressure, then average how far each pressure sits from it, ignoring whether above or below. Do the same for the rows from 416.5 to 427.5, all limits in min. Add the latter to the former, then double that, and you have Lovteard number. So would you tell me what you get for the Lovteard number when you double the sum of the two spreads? 2.7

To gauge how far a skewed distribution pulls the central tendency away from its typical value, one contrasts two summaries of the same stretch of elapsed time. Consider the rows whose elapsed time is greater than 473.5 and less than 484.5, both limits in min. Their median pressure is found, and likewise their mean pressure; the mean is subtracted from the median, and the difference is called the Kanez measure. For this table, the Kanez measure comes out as 0.19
